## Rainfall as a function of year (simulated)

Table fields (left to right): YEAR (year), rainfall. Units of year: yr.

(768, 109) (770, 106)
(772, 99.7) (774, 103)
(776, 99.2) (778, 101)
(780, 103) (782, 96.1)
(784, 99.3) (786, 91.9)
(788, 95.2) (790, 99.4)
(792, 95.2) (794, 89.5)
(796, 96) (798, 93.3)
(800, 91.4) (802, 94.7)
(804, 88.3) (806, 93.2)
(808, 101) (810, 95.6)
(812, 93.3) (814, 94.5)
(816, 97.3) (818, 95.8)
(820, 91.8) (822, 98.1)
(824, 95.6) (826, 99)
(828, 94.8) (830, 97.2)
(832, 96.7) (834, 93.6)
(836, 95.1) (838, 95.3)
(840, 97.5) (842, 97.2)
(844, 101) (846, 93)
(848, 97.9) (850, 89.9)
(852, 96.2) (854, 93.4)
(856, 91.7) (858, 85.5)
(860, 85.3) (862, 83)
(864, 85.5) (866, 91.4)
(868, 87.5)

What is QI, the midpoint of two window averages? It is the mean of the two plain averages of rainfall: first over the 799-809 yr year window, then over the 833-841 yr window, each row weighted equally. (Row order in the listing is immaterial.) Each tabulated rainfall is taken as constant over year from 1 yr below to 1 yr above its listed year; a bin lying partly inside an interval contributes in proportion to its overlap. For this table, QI 94.5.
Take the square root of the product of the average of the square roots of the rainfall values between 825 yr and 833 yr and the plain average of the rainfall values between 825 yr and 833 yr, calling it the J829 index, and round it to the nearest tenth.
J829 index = 30.9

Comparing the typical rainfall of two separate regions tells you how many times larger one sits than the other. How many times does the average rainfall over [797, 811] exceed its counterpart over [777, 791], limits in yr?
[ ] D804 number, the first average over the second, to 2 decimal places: 0.96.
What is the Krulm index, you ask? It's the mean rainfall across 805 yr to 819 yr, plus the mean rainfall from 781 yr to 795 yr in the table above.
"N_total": 191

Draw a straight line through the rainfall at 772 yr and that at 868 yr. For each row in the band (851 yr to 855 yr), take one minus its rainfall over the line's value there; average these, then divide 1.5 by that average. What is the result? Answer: -25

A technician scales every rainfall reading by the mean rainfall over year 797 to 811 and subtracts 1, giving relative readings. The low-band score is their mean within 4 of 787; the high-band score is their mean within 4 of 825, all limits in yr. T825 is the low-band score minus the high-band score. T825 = -0.005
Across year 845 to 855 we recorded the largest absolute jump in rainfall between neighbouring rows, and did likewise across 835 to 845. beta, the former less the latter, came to 4.2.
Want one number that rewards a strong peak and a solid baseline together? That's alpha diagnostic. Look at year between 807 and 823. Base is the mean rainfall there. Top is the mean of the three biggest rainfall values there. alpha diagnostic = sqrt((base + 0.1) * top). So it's 97.4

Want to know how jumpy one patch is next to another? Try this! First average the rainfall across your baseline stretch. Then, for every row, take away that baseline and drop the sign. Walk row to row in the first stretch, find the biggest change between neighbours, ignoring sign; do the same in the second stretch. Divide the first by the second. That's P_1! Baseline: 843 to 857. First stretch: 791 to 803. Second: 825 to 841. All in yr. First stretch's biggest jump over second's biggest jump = 1.13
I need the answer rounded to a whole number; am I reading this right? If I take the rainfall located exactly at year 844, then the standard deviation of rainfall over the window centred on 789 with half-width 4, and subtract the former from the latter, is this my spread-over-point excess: -98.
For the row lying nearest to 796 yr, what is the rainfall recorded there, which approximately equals 96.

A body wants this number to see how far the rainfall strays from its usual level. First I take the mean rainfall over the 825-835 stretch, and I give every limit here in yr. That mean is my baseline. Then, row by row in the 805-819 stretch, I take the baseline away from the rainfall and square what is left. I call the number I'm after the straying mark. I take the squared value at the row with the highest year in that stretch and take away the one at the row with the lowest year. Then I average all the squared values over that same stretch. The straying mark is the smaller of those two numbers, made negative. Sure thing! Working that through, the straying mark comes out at 9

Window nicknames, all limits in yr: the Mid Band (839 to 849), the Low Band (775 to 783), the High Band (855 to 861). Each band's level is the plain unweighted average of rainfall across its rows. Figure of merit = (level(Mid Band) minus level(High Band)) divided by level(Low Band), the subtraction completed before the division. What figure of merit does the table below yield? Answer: 0.10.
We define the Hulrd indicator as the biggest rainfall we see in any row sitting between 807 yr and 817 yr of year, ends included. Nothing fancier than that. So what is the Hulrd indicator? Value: 101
